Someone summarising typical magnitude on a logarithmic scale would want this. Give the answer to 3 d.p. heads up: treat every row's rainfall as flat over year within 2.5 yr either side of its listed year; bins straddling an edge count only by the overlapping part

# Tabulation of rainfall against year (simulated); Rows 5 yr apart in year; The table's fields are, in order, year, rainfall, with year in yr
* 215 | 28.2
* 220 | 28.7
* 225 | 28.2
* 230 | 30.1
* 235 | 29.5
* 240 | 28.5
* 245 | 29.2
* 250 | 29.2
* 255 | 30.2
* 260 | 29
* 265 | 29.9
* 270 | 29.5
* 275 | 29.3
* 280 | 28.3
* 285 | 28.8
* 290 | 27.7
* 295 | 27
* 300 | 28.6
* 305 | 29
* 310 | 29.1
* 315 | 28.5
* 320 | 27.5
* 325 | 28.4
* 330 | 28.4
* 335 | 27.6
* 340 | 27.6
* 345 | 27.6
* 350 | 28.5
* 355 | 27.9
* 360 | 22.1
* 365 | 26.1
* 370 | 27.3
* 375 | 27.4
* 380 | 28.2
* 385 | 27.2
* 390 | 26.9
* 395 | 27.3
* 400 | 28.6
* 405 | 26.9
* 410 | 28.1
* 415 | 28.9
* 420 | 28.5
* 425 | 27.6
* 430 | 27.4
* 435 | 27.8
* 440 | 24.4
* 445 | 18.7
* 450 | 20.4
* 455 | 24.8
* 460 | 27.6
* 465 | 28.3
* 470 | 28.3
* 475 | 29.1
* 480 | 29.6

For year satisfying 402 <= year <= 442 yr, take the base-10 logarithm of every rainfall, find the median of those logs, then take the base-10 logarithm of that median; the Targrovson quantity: 0.159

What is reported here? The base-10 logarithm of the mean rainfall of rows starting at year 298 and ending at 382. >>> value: 1.44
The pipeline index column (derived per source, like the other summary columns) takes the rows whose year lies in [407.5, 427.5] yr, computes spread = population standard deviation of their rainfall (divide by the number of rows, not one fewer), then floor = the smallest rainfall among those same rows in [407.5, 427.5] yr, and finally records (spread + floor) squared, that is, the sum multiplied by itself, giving 789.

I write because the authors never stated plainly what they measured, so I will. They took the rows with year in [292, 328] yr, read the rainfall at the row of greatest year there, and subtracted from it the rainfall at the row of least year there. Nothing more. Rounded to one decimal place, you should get 1.4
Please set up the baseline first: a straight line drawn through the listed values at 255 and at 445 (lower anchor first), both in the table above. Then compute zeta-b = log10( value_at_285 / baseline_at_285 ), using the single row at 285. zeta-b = 0.01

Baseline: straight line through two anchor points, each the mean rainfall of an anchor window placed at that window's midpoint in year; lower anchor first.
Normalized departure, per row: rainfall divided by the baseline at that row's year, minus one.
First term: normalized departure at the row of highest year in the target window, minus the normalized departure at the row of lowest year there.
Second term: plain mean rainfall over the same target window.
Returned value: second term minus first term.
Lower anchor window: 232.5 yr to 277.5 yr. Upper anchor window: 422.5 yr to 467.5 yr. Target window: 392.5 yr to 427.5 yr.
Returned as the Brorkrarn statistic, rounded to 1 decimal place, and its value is 27.9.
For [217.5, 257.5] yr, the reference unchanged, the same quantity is 29.1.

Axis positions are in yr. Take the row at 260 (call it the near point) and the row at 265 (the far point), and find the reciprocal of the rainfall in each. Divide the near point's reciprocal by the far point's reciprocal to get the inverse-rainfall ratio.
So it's 1.03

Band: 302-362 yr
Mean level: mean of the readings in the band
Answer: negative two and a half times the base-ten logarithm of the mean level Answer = -3.61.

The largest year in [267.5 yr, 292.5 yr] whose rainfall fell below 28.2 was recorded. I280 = 290 yr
